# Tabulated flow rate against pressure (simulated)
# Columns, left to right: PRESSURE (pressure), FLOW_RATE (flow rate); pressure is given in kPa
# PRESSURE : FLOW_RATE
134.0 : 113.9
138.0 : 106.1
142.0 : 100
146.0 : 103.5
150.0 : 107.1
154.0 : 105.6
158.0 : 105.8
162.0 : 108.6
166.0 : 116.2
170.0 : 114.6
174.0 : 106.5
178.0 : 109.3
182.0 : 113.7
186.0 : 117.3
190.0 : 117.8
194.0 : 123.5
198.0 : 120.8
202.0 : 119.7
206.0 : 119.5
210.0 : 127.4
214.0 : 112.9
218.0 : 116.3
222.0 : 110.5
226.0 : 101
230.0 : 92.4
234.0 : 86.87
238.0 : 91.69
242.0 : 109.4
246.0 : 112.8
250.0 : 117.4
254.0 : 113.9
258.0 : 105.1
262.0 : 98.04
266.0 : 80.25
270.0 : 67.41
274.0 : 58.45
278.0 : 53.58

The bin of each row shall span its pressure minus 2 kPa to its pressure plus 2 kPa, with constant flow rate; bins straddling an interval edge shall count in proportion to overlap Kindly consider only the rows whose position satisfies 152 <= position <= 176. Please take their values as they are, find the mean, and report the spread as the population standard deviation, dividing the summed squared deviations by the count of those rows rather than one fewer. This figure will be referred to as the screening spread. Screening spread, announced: 4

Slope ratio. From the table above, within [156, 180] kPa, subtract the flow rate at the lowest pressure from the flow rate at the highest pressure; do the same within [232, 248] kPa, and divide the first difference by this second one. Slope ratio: 0.1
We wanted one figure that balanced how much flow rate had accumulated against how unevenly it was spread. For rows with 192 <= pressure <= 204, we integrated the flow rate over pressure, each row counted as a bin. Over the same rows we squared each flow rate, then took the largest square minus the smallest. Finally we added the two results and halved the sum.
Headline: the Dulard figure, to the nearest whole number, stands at 1190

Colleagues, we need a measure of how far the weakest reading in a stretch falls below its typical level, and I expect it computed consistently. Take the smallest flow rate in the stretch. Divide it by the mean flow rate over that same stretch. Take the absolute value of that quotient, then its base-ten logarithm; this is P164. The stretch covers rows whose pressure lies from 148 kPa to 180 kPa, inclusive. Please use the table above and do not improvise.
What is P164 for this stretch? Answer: -0.015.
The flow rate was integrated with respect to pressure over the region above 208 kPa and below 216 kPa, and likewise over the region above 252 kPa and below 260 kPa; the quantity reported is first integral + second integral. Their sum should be 1837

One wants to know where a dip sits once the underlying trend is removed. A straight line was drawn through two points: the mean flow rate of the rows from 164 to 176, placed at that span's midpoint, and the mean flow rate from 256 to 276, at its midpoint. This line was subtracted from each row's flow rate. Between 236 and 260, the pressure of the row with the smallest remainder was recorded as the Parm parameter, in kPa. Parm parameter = 238.0 kPa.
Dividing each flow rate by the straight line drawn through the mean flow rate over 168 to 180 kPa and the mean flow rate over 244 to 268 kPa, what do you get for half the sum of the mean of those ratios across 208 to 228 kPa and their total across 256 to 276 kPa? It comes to 2.5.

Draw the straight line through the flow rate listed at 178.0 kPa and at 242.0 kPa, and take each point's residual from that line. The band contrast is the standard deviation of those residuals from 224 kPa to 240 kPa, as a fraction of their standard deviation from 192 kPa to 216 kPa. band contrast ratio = 1.2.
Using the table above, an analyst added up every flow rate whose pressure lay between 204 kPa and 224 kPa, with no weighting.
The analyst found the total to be 587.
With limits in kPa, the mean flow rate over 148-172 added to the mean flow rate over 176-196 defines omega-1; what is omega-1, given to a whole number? 226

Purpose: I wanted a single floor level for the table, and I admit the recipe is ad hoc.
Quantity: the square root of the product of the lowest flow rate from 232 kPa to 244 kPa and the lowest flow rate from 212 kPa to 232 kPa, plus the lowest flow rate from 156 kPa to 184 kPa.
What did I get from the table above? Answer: 195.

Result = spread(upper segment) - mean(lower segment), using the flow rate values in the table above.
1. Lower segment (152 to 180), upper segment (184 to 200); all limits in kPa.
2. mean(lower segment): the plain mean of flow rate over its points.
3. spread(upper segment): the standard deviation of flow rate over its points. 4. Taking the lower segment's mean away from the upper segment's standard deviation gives -107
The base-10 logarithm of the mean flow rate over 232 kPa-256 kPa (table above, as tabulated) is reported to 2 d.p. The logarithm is 2.02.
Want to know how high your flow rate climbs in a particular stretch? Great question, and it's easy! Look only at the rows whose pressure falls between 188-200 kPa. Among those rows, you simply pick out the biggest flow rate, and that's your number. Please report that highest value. 123.5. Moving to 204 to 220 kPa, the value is 127.4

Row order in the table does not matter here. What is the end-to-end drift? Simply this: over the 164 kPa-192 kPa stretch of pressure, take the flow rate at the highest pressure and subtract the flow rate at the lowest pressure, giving 2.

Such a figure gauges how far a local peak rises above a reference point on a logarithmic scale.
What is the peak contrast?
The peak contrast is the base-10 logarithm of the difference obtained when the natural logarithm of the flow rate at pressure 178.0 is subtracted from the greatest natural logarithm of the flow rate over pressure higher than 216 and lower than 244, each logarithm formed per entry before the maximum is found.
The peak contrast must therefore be -1.21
